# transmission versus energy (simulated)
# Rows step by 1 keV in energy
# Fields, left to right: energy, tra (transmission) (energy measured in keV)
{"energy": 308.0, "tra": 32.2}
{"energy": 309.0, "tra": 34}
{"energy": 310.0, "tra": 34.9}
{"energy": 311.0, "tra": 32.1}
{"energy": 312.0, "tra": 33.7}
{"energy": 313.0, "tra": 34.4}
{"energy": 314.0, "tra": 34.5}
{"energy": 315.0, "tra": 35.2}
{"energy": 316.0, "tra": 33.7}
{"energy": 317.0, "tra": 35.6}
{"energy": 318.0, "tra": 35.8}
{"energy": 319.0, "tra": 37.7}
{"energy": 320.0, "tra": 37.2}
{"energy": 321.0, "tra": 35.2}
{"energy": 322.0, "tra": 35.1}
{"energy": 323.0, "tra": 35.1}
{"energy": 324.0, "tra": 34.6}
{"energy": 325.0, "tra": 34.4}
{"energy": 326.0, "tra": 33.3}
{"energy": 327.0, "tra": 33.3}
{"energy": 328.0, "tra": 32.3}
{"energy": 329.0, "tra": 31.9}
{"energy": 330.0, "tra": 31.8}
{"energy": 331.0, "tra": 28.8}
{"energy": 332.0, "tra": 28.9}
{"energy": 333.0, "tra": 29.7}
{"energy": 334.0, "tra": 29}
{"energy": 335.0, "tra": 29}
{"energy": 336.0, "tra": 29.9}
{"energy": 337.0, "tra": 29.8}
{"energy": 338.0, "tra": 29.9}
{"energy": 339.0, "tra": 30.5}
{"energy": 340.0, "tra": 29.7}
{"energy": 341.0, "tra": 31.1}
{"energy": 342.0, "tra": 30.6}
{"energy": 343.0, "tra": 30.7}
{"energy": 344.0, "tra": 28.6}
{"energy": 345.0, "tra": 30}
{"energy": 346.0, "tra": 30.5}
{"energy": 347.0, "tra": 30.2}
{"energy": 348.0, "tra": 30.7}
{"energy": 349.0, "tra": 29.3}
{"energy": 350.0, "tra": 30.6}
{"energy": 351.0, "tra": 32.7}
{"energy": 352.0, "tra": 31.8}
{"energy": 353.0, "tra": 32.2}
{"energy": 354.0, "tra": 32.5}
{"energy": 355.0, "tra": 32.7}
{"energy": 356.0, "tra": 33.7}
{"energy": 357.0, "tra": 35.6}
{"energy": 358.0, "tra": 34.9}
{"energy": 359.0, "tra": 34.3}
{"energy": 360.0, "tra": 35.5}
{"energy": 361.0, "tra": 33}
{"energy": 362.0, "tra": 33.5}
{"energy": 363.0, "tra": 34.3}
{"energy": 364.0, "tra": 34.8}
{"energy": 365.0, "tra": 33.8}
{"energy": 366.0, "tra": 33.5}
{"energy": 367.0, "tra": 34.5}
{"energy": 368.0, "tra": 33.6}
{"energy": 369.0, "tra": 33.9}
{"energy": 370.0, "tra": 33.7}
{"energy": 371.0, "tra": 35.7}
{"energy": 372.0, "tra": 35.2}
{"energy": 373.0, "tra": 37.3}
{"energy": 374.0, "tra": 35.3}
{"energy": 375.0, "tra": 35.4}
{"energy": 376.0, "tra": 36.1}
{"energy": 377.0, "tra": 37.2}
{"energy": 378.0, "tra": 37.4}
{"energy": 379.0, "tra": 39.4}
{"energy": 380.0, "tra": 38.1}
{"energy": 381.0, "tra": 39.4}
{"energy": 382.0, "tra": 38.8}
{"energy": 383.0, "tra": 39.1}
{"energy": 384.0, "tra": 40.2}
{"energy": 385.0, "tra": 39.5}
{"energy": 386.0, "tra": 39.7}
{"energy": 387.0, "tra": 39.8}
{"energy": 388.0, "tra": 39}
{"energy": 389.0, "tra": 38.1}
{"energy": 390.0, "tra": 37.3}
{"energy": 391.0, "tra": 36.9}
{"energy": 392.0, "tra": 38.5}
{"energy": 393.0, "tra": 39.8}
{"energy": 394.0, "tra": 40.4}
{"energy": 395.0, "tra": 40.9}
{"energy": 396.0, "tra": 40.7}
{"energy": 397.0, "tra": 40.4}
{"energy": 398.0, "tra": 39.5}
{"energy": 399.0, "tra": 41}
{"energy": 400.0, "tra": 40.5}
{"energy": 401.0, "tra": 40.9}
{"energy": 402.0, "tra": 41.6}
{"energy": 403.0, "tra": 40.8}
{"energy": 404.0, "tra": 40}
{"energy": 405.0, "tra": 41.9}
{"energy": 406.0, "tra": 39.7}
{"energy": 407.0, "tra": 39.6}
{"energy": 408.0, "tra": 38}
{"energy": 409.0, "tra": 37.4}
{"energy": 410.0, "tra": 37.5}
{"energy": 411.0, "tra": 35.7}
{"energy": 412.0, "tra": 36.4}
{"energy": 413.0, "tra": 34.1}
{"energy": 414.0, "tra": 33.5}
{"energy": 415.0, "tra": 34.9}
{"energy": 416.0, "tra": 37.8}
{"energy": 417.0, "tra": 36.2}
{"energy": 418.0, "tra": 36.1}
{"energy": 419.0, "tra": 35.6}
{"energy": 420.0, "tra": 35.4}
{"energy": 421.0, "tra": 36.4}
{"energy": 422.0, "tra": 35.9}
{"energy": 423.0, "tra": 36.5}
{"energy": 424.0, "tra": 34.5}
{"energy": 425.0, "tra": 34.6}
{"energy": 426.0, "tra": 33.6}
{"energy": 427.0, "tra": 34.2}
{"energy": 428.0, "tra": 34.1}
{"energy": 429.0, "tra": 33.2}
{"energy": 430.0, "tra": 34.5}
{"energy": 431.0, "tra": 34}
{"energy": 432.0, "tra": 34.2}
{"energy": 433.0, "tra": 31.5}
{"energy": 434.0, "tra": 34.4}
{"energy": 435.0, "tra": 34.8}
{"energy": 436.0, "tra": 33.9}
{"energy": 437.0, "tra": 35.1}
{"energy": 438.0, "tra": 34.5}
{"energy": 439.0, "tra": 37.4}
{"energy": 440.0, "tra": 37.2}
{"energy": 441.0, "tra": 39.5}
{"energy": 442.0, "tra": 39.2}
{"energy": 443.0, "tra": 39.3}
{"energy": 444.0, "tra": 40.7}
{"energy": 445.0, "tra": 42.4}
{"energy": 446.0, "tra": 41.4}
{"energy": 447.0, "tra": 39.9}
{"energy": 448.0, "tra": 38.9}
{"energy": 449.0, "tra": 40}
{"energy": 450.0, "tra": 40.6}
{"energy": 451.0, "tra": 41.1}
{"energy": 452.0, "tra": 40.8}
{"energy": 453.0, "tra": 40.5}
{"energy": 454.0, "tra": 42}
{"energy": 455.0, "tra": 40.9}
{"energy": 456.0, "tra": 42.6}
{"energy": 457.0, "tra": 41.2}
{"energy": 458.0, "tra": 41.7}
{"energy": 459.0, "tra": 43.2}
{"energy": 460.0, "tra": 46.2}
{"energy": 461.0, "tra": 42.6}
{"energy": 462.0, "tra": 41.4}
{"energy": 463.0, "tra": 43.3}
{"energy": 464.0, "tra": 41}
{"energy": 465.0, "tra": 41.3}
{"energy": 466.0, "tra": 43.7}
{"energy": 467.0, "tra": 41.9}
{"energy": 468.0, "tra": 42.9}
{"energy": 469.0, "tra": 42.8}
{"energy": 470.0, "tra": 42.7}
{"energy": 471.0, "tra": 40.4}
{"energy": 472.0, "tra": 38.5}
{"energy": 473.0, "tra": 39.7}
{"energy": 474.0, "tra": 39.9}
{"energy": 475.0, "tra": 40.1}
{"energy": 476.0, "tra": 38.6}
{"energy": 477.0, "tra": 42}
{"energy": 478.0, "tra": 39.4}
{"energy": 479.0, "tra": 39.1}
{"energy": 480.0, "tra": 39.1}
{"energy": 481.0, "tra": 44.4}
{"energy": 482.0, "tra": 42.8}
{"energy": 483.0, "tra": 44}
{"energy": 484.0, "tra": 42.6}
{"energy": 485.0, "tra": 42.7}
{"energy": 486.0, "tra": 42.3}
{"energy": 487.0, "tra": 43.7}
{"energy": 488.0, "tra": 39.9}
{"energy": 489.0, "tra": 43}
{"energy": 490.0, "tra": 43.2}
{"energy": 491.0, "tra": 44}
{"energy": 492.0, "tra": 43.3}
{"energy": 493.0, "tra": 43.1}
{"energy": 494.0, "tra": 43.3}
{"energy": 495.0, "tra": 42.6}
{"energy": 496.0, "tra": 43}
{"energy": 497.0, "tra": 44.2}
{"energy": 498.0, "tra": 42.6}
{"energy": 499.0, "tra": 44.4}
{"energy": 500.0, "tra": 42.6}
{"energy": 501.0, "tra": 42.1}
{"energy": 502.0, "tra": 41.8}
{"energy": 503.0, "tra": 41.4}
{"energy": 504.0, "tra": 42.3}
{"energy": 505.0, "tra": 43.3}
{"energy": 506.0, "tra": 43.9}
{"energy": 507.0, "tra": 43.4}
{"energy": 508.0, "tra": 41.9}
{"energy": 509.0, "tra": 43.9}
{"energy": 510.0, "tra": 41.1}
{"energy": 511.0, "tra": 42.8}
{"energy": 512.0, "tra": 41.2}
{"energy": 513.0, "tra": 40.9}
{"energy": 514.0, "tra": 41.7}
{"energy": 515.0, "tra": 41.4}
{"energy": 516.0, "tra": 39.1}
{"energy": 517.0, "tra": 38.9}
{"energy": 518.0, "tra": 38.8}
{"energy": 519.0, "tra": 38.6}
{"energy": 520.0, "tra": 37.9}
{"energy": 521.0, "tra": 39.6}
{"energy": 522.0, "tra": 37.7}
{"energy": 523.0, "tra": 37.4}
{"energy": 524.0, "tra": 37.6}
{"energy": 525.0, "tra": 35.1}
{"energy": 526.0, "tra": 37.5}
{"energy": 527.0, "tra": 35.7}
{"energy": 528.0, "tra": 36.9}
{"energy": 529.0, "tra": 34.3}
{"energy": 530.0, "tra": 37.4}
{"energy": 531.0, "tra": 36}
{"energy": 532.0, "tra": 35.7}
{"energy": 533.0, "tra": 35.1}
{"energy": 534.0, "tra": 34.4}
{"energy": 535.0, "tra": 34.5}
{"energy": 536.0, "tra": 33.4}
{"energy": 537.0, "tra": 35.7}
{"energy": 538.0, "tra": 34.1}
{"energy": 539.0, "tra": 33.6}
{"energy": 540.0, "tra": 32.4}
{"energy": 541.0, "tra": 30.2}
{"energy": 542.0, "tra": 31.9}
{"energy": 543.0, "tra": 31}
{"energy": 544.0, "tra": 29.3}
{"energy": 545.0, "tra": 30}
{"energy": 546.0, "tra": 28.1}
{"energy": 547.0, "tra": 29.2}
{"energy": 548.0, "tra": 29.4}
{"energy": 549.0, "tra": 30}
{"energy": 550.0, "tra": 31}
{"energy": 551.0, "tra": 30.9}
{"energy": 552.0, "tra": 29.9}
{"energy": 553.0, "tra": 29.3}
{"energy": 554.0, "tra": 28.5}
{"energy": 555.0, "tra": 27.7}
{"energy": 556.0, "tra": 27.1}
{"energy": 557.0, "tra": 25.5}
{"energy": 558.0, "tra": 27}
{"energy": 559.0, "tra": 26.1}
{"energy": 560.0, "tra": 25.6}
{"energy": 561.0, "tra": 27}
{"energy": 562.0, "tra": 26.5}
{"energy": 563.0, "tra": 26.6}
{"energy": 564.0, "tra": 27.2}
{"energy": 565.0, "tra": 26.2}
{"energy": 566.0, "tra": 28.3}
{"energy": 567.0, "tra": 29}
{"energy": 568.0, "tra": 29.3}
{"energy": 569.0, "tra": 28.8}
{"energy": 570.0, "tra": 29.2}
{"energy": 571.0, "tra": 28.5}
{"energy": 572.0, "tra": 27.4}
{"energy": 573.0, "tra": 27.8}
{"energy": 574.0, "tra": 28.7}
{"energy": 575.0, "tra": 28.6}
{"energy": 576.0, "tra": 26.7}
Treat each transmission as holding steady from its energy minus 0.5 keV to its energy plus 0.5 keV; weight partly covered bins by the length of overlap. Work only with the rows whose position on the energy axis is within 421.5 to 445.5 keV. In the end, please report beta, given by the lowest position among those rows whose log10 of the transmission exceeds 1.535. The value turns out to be 422.0 keV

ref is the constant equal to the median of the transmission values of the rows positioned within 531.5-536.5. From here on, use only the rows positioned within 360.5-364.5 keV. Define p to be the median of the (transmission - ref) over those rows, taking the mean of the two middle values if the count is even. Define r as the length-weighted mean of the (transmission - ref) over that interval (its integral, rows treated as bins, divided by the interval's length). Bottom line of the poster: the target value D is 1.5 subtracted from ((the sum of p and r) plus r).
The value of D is -3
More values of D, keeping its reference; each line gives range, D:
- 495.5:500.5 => 25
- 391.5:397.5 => 16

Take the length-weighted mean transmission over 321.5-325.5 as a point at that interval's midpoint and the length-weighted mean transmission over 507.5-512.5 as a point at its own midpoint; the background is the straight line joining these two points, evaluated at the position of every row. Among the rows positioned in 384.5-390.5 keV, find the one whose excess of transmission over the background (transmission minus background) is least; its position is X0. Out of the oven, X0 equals 390.0 keV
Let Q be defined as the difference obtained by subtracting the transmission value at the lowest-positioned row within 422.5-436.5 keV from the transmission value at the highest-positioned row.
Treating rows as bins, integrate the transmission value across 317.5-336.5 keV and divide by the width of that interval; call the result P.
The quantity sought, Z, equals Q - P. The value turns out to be -35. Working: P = 33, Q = -2.6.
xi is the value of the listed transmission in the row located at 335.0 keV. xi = 29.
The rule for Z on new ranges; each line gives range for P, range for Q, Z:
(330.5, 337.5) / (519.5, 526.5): -30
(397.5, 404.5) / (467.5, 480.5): -44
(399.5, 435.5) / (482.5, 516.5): -41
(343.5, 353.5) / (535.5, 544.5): -35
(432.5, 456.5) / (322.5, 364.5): -39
